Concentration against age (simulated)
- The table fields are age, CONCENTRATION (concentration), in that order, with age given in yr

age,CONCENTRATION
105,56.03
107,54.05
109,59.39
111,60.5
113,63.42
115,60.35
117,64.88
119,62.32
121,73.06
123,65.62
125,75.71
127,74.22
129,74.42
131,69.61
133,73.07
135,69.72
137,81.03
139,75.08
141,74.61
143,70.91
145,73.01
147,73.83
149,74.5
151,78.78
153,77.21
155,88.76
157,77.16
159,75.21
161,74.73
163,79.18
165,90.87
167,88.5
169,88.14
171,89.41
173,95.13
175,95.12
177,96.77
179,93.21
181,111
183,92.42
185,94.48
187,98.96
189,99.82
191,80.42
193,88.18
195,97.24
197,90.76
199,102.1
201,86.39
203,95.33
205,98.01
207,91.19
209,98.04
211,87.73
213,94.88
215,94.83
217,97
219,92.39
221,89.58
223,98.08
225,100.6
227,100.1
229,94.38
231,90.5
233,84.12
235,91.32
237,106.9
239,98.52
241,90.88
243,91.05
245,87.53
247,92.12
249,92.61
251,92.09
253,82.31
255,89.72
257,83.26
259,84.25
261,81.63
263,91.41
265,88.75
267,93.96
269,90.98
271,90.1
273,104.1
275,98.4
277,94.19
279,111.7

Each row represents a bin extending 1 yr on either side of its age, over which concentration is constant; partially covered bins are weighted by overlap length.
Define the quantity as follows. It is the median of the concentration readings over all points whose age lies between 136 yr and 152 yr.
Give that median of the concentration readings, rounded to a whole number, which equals 75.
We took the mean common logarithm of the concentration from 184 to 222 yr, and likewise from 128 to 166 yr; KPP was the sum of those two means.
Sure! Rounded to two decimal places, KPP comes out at 3.85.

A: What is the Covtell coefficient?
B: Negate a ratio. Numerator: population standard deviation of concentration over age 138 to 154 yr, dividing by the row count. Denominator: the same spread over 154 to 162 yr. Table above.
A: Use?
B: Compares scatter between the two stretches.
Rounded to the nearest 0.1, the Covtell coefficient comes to -0.4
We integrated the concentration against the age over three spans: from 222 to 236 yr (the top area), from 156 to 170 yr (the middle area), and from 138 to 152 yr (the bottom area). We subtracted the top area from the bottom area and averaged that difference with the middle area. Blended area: 435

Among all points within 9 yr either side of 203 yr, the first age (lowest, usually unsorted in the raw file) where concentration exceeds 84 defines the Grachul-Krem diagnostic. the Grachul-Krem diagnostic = 195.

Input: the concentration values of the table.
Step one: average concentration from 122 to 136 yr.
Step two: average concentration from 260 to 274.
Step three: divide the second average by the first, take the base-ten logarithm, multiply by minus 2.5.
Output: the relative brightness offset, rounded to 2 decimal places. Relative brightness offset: -0.26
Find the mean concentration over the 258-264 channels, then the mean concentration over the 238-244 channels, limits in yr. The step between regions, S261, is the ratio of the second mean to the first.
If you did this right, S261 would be 1.09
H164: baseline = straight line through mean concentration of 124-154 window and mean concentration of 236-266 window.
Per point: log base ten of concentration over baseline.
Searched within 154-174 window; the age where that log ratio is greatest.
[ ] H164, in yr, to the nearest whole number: 173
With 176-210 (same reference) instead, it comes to 181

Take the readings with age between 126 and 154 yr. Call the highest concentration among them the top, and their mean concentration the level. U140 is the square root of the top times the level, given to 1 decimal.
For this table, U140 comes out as 77.6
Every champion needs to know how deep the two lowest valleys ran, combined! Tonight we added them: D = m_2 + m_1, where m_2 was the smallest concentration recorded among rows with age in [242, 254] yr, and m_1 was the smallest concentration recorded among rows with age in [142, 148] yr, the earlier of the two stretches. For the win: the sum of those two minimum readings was 153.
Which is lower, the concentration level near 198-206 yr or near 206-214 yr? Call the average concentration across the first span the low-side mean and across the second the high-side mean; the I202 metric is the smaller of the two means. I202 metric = 93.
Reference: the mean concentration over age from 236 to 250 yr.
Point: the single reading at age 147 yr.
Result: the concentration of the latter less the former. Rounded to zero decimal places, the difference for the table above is -20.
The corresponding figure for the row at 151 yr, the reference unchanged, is -15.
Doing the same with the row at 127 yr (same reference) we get -20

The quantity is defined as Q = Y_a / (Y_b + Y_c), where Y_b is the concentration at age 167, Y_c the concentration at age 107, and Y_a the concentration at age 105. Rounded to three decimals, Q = 0.393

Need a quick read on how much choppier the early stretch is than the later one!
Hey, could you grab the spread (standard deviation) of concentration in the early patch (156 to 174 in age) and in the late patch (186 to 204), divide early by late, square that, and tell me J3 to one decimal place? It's 1.1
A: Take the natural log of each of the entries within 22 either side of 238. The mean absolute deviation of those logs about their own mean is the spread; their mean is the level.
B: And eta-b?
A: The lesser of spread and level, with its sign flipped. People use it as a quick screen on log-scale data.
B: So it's -0.049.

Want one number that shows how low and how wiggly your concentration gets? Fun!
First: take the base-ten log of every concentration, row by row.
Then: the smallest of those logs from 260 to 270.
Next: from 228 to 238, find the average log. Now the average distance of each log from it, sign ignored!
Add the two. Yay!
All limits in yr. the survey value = 1.94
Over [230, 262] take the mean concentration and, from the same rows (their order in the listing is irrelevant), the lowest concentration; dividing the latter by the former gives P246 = 0.91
